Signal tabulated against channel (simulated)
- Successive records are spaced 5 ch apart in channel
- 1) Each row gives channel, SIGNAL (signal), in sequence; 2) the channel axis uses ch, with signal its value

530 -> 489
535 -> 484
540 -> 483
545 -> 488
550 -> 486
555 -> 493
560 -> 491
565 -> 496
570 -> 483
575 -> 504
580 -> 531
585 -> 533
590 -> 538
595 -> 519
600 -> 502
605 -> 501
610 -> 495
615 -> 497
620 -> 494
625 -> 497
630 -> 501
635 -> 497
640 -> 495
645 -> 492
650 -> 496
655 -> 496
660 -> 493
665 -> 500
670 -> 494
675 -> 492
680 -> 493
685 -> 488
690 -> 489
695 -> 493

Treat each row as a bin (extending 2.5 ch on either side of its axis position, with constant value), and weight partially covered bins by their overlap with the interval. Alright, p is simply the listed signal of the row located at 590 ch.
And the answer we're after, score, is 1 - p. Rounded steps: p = 538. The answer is -537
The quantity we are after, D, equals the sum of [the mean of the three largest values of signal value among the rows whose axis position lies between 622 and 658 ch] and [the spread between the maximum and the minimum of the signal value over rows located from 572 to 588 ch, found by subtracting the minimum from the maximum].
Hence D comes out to 527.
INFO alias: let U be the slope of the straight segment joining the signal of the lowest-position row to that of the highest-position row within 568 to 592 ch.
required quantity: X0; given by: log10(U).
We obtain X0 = 0.4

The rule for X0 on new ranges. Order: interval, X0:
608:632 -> -0.5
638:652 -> -1.0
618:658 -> -1.2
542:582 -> 0.1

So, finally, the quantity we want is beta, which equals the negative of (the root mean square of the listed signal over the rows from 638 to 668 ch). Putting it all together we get -495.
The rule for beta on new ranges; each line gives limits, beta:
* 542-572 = -490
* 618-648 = -496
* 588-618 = -509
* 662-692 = -493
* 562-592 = -515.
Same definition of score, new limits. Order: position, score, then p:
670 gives -493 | 494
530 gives -488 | 489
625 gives -496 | 497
